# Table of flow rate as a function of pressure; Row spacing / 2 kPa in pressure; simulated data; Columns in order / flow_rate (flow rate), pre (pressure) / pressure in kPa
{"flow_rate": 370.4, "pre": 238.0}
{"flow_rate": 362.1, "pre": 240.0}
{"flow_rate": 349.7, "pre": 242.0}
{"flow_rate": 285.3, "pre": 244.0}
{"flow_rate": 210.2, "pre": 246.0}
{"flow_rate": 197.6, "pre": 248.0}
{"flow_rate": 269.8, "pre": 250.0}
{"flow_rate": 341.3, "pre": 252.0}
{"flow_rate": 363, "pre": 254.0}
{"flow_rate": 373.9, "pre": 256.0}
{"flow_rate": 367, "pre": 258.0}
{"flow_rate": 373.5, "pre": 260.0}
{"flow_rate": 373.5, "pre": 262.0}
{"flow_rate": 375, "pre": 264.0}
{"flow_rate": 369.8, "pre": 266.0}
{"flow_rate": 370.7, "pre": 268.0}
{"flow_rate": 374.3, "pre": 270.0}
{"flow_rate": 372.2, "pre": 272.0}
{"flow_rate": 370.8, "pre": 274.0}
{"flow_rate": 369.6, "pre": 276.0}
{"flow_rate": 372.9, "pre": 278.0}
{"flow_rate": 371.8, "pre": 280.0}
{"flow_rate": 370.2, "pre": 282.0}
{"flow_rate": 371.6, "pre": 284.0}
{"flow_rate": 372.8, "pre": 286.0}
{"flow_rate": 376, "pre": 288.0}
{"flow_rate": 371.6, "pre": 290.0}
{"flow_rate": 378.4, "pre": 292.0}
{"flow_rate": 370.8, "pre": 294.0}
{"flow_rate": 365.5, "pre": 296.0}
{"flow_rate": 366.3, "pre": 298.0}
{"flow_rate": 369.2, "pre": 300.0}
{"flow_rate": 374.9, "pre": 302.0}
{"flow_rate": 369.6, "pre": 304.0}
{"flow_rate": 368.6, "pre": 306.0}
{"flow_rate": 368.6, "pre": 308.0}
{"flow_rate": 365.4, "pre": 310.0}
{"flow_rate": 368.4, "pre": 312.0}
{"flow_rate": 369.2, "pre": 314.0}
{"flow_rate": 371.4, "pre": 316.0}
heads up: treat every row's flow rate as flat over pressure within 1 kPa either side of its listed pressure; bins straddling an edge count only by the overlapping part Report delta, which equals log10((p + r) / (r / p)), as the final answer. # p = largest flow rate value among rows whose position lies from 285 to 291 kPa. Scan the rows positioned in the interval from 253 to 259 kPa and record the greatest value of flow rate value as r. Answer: 2.88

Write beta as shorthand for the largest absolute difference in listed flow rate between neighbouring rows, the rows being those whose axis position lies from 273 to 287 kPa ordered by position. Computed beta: 3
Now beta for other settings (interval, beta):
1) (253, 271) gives 11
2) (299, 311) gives 6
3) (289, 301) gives 8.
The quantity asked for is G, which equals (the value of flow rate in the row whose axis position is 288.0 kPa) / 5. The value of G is 75.2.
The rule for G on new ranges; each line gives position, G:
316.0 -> 74.3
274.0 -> 74.2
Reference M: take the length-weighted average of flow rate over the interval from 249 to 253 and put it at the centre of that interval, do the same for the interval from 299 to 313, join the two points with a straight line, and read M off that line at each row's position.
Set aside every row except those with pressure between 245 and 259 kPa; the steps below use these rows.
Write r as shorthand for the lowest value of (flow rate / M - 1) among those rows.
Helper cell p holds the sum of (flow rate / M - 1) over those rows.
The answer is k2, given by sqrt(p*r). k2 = 0.19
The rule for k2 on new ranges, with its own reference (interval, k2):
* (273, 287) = 0.23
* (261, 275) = 0.34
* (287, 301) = 0.07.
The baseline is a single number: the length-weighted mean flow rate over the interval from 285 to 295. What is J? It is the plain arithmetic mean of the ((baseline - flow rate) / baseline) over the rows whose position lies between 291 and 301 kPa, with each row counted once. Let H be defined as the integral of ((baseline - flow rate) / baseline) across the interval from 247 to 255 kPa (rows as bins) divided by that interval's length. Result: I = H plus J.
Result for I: 0.227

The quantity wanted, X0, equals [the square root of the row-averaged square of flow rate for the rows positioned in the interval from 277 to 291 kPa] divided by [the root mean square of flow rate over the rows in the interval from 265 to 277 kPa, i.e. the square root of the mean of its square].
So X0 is 1.00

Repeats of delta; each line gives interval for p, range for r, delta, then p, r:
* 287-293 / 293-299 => 2.88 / 378.4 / 370.8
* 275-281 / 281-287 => 2.87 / 372.9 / 372.8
